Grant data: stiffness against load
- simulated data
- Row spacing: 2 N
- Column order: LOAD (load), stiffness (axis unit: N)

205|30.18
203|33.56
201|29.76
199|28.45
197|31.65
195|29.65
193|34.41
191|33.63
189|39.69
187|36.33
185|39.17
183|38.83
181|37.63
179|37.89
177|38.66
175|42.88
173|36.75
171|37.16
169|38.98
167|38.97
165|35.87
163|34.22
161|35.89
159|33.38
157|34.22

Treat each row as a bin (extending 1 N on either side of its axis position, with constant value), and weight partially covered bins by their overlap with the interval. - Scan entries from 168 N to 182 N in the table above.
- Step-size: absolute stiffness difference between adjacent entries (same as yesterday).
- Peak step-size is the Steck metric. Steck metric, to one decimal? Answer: 6.1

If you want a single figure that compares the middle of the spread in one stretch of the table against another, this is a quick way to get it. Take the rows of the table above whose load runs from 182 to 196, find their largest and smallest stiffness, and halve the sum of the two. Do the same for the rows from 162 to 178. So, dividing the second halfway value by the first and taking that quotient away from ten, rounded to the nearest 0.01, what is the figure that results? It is 8.89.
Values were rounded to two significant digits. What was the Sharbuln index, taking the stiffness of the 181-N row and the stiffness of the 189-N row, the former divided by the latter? 0.95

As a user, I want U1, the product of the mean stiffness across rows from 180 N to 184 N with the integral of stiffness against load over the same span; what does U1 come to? 5846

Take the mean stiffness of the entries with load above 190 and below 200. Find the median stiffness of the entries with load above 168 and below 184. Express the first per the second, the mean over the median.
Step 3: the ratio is 0.82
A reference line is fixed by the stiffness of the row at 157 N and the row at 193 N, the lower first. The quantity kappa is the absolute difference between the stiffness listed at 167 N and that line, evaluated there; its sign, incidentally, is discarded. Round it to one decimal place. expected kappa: 4.7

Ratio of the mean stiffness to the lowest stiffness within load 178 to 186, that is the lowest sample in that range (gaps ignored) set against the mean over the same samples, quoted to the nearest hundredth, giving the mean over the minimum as 1.02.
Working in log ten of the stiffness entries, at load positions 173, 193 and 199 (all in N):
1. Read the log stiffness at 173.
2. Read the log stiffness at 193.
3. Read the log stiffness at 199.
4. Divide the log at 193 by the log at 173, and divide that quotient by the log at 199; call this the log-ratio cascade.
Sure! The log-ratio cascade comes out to 0.675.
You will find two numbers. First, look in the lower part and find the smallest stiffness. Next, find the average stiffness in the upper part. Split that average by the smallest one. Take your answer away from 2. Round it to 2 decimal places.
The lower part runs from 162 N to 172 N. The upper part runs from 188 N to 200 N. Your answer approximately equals 1.04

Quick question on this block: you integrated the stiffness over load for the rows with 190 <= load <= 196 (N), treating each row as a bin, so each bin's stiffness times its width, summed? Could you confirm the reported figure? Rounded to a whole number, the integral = 195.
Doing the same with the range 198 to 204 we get 184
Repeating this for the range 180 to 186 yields 231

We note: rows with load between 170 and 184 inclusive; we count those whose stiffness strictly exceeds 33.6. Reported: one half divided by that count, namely 0.071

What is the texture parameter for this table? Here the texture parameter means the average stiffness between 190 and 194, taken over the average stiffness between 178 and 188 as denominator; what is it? 0.90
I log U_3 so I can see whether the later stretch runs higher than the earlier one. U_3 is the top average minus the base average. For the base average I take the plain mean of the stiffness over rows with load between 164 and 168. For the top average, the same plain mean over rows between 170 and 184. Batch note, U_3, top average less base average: 1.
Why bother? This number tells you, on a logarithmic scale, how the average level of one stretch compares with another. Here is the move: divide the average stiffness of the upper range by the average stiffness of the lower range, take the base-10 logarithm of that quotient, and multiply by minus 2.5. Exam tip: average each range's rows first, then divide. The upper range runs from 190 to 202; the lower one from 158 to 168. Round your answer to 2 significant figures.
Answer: 0.14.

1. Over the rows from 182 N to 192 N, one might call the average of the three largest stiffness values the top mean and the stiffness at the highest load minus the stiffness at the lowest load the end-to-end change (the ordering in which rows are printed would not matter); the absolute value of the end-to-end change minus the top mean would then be 44.4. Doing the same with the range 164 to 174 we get 37.5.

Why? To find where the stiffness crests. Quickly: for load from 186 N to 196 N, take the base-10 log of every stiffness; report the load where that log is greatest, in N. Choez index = 189 N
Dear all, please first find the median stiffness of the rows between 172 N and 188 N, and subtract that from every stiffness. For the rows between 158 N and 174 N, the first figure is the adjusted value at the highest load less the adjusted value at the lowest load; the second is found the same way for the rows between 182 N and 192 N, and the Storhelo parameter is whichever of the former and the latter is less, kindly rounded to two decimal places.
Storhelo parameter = -5.20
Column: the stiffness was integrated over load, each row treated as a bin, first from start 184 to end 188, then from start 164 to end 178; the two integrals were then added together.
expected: 690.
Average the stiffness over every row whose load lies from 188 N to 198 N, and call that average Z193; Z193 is 34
